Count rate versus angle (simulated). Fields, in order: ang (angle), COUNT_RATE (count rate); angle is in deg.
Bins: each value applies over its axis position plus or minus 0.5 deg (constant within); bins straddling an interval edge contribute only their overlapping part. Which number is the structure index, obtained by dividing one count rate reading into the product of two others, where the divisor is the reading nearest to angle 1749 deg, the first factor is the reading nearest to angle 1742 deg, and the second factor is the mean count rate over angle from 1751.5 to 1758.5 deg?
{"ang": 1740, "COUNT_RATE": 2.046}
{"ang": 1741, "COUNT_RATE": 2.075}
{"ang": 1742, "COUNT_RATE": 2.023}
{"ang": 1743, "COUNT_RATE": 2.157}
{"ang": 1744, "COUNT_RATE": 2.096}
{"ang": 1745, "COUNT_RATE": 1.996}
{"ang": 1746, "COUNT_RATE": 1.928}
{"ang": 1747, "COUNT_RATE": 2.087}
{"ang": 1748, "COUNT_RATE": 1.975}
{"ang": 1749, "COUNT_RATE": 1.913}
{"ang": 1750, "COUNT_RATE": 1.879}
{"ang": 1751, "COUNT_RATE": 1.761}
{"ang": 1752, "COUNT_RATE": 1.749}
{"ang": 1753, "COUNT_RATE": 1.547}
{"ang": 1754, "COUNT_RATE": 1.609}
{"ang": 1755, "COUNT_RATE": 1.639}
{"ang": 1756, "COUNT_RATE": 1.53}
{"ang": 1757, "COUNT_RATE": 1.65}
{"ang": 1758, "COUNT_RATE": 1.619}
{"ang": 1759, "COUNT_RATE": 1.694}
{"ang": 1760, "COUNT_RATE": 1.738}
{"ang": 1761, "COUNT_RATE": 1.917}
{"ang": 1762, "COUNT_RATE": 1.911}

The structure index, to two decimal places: 1.71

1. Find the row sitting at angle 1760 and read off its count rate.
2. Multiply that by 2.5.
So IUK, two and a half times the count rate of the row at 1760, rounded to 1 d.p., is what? 4.3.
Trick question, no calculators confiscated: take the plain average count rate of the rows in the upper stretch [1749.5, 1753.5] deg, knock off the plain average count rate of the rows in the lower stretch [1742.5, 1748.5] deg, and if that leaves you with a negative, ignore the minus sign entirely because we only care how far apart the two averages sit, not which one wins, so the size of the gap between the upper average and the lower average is 0.31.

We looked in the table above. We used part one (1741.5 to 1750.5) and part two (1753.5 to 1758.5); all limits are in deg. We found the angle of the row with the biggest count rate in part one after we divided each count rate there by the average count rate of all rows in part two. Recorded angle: 1743 deg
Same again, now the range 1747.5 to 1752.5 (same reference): 1748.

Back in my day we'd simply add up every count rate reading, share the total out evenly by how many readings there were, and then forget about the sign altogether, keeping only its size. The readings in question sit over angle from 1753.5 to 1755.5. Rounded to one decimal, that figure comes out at 1.6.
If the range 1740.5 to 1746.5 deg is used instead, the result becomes 2.0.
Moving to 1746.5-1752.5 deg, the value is 1.9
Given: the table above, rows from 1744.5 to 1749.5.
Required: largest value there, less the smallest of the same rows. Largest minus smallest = 0.17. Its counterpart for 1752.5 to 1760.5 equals 0.21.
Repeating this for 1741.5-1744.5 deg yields 0.13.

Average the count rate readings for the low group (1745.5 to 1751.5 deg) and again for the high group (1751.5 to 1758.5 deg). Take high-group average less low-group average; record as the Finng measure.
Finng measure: -0.303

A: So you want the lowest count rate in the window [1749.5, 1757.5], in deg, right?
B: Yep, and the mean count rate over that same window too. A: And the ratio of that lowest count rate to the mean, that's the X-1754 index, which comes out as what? 0.916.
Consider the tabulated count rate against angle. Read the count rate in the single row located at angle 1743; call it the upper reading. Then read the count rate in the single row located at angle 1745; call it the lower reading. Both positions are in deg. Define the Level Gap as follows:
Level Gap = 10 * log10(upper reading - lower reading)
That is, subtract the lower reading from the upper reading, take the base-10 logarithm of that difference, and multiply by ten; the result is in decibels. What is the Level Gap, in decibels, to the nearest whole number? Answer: -8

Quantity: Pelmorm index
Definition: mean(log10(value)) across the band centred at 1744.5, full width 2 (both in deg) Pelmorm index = 0.31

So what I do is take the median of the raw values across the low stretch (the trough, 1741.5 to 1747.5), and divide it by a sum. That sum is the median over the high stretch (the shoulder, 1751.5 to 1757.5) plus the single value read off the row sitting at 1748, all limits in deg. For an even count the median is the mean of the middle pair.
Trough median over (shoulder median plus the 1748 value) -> 0.57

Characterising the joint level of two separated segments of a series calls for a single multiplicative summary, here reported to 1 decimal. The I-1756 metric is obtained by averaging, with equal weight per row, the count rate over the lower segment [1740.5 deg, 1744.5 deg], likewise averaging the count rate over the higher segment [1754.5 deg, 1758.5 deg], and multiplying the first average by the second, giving 3.4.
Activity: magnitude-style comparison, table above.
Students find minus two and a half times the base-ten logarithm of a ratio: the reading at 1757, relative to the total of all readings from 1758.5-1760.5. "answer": 0.80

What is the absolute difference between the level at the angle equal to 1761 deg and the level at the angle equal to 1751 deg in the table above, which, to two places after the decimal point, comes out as 0.16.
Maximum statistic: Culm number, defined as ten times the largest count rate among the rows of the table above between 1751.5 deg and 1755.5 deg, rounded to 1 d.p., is 17.5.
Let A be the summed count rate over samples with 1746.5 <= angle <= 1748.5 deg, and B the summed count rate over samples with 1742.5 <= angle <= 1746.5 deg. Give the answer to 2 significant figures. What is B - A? 4.1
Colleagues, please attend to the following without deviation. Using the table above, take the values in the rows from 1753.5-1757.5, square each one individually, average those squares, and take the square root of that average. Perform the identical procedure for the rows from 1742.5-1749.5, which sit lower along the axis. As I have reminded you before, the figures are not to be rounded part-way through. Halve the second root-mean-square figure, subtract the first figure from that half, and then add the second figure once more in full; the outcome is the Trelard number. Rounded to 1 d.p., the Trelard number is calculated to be 1.4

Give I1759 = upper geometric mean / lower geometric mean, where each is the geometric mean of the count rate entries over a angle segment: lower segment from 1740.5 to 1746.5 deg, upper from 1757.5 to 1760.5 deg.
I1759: 0.82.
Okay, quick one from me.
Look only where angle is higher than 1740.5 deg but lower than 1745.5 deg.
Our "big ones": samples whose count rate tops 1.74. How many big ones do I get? 5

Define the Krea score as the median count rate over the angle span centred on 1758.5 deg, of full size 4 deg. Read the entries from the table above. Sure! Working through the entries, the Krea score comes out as 1.67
